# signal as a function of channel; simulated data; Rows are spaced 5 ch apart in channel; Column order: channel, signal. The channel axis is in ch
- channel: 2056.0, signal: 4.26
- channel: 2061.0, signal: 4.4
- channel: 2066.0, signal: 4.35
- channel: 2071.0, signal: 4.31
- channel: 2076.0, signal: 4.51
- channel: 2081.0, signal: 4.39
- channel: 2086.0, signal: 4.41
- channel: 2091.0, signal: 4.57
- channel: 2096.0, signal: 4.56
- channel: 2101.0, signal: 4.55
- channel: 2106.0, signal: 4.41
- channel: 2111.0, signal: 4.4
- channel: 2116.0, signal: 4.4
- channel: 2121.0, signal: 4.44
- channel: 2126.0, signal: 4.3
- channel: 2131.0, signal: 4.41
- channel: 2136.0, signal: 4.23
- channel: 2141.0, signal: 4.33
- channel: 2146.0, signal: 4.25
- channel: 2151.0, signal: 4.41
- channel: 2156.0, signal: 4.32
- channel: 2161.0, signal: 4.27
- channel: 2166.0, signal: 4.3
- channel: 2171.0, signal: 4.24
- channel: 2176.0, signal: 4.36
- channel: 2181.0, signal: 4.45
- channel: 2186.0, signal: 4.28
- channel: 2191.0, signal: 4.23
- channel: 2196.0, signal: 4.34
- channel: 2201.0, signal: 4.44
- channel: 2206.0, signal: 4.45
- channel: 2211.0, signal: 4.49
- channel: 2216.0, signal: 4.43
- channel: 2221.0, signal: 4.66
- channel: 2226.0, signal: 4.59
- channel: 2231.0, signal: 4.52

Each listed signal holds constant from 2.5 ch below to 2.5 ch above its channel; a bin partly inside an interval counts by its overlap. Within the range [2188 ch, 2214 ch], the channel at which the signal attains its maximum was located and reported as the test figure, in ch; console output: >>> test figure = 2211.0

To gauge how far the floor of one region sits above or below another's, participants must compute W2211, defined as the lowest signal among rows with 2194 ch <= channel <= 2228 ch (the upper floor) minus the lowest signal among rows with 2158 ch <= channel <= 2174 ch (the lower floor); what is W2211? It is 0.10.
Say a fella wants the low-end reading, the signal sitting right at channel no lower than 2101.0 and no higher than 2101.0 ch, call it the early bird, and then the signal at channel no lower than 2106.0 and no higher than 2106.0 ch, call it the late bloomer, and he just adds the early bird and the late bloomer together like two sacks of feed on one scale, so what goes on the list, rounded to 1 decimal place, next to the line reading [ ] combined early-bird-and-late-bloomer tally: 9.0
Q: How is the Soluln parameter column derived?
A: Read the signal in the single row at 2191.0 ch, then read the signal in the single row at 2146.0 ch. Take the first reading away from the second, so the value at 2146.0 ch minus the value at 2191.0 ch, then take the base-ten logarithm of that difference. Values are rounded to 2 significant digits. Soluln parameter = -1.7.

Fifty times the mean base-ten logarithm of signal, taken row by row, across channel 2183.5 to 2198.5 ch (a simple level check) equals 31.6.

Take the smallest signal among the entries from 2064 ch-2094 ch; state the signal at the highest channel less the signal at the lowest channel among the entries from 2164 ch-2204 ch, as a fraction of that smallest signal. 0.03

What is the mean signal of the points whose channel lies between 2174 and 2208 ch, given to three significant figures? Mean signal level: 4.36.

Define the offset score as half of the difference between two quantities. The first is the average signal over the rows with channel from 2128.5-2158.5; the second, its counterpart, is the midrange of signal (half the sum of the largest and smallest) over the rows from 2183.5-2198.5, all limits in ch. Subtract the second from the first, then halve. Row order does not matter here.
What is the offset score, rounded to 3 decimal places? 0.020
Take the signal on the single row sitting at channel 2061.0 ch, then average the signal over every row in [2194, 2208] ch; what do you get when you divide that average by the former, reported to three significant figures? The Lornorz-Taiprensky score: 1.00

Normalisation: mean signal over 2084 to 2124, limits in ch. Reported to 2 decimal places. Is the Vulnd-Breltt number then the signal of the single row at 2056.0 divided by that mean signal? 0.95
